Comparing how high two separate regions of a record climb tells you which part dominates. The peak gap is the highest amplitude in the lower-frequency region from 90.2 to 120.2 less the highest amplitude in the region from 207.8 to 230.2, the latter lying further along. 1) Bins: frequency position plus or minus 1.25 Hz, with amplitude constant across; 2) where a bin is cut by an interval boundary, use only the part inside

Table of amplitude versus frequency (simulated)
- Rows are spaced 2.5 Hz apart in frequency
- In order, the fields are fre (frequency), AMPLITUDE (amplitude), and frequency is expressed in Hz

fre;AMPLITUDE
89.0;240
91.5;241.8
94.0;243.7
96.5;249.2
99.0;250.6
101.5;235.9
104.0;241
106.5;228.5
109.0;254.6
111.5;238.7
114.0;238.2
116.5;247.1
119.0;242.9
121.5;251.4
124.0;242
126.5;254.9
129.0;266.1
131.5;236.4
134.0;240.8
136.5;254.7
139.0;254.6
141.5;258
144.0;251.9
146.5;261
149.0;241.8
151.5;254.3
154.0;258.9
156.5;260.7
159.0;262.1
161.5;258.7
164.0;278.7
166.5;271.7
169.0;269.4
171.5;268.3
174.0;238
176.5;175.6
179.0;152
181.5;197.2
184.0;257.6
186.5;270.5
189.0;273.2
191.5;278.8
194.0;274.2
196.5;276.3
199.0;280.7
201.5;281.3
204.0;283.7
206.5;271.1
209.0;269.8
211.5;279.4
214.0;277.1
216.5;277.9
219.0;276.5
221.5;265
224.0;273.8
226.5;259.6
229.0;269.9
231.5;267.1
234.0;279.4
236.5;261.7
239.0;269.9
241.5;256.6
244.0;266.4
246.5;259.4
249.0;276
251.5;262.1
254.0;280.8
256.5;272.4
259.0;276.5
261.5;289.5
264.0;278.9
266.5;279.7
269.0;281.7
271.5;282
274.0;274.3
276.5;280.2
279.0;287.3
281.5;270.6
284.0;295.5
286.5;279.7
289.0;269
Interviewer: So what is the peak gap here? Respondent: -25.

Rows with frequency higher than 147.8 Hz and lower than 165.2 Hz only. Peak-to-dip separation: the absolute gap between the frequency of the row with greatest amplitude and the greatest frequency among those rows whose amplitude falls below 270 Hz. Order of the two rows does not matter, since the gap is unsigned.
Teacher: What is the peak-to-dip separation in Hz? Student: 2.5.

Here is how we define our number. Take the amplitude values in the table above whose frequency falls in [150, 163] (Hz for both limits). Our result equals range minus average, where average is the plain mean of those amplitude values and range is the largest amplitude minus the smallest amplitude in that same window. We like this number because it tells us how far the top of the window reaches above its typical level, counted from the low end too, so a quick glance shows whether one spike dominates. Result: -251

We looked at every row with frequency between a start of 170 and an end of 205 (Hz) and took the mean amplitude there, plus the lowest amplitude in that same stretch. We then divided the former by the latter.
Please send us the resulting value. 1.65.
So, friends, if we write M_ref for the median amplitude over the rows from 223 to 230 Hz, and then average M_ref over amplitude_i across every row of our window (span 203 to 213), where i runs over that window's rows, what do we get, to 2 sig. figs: 0.98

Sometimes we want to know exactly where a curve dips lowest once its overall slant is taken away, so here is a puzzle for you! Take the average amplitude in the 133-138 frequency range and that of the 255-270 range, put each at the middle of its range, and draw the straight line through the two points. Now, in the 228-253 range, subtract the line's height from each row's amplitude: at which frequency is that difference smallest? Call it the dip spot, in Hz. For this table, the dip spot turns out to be 241.5 Hz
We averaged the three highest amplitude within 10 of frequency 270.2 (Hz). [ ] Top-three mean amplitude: 286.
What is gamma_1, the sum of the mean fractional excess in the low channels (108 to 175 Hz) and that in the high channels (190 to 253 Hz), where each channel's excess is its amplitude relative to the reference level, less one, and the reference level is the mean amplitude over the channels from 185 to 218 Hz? -0.10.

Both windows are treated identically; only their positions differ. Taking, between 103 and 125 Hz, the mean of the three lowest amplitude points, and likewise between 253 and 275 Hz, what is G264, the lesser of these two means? 235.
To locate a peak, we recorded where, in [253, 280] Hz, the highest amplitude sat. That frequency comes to 261.5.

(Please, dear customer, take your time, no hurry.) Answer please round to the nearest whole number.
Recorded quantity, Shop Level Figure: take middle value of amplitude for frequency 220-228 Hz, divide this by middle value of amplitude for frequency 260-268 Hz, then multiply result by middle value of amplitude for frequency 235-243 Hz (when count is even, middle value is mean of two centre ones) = 248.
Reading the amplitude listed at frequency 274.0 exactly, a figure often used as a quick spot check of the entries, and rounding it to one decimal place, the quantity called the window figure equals 274.3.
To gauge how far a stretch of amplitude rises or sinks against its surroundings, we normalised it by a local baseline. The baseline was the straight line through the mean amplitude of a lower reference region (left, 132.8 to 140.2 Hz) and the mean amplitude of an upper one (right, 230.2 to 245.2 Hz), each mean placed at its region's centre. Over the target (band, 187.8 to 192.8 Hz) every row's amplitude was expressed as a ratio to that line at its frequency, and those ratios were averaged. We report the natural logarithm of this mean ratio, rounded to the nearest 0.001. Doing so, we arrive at 0.064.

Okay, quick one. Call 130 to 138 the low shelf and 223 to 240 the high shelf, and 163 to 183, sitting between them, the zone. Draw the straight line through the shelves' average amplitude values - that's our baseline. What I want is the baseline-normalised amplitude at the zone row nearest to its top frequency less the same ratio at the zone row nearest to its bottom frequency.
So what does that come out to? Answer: -0.34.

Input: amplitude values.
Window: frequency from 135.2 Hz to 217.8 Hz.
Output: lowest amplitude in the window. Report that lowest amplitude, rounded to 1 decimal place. 152.0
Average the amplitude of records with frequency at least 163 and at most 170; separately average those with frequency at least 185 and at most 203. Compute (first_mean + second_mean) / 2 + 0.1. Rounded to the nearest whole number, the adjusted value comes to 275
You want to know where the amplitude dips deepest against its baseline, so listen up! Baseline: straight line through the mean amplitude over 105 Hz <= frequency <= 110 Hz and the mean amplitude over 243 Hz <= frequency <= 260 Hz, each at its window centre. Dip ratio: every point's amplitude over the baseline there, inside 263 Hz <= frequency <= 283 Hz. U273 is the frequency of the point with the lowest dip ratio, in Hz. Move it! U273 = 281.5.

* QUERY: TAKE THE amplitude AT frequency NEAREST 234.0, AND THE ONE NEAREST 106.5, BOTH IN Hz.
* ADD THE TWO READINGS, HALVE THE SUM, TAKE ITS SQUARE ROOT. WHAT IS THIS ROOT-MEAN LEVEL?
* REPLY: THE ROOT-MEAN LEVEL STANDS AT 15.9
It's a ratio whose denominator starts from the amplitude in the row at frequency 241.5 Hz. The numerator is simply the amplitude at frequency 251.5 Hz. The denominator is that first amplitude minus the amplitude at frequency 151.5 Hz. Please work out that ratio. 114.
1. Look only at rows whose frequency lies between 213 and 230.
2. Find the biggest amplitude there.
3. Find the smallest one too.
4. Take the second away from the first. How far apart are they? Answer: 18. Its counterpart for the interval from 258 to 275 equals 15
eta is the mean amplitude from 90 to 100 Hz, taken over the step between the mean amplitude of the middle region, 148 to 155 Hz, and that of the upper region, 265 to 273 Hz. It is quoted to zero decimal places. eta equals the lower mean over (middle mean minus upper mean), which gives -8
